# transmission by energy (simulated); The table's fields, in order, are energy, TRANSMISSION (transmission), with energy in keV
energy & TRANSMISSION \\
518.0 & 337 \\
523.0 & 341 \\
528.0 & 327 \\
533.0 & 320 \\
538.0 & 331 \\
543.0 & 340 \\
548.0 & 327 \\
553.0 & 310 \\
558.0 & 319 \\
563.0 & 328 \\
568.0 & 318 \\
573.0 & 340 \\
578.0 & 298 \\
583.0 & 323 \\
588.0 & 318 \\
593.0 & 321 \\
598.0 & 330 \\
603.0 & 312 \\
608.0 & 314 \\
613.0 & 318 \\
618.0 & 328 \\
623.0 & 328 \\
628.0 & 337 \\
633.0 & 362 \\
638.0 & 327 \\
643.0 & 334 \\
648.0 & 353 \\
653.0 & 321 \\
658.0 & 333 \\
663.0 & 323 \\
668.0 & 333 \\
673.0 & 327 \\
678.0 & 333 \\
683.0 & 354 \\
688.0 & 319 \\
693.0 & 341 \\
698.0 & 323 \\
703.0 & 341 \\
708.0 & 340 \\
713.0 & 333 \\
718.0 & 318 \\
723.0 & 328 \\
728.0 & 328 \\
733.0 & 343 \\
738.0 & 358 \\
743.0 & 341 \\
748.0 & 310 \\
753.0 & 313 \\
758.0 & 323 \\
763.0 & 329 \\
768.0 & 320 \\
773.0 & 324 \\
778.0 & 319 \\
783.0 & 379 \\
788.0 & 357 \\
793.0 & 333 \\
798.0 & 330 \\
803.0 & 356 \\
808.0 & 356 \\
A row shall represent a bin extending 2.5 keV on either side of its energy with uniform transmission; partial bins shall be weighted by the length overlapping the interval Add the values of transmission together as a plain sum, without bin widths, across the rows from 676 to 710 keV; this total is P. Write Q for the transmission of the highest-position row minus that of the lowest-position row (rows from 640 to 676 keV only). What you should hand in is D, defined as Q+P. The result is 2344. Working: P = 2351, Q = -7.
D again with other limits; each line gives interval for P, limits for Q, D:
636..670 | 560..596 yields 2317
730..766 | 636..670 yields 2323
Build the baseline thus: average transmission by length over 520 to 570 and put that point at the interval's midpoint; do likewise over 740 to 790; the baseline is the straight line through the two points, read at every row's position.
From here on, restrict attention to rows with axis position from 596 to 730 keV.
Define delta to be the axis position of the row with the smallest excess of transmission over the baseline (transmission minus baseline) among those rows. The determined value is 603.0 keV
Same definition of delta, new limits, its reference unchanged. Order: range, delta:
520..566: 553.0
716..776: 748.0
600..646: 603.0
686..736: 718.0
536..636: 578.0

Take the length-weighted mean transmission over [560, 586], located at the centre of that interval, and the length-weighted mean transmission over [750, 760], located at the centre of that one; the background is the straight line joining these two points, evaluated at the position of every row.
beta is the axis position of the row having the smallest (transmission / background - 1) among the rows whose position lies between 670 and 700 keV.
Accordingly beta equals 688.0 keV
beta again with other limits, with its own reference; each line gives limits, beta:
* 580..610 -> 603.0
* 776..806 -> 778.0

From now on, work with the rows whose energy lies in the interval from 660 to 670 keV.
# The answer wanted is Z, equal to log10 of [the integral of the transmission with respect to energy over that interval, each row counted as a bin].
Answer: 3.52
